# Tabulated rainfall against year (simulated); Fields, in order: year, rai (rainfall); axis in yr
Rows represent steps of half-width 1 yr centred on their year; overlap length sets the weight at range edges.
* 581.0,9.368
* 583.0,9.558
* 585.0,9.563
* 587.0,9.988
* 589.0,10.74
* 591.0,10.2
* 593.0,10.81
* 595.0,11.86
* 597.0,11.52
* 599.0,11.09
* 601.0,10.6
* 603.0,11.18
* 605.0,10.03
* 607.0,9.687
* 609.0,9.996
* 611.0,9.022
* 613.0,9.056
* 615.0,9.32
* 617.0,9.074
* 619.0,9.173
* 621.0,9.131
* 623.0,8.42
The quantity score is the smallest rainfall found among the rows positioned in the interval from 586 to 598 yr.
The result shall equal 9.988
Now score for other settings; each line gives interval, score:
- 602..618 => 9.022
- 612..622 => 9.056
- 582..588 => 9.558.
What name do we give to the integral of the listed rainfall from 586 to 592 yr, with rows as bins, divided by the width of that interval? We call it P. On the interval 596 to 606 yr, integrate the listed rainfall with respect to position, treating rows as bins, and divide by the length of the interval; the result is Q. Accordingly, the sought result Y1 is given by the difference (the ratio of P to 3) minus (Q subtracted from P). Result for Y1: 4.0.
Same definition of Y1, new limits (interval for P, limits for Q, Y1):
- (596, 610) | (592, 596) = 4.3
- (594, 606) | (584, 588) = 2.4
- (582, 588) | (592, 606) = 4.5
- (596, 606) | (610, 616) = 1.9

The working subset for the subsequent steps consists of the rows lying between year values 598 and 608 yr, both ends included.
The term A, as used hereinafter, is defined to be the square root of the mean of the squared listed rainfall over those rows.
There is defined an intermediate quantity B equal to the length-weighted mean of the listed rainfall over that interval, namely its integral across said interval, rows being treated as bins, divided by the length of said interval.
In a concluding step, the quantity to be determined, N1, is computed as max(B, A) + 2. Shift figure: 12.5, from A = 10.5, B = 10.5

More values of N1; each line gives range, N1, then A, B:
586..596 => 12.7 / 10.7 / 10.7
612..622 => 11.2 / 9.2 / 9.2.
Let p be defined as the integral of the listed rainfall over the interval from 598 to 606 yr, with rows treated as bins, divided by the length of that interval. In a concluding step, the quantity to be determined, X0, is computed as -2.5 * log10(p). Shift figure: -2.58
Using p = 10.7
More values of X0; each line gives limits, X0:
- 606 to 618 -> -2.43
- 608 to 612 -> -2.45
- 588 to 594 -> -2.56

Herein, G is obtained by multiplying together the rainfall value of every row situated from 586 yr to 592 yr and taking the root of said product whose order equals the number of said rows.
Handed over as 10.3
